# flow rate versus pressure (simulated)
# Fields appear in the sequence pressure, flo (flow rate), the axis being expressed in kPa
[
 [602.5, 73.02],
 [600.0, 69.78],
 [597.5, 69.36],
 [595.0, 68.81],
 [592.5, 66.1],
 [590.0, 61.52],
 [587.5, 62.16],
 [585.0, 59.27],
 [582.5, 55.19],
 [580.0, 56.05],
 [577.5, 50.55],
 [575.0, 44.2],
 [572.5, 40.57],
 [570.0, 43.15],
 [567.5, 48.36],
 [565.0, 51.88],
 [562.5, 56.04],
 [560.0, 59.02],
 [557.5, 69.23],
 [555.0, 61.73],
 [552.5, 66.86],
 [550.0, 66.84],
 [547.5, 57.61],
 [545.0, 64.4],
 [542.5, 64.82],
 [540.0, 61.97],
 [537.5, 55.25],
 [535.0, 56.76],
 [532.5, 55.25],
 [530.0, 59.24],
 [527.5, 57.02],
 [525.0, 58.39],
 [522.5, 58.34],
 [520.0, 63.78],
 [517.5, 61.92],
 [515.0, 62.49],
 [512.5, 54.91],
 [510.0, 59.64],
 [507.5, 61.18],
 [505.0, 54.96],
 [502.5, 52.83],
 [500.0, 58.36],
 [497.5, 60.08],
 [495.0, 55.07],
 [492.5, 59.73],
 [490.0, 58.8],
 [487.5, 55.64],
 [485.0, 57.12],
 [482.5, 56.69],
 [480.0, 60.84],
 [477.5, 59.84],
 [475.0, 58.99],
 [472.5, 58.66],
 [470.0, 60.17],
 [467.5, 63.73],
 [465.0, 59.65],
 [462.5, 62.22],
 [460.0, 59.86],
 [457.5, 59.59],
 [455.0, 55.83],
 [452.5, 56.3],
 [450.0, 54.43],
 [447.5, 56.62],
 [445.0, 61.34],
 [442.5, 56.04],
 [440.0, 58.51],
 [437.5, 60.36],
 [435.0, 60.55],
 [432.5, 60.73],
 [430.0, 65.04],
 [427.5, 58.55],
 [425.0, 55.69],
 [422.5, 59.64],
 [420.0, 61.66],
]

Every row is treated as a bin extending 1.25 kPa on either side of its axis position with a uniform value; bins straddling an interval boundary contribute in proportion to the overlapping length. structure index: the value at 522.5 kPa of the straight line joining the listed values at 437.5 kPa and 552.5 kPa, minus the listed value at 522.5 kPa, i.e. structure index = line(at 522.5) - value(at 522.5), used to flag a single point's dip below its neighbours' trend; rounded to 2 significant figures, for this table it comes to 6.8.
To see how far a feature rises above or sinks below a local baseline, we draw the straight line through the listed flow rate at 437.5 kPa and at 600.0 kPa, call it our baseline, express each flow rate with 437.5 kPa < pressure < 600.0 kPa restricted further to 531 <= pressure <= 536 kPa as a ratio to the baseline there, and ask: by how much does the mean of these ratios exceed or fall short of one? -0.15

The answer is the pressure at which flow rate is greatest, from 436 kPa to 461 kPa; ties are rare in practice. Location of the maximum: 445.0 kPa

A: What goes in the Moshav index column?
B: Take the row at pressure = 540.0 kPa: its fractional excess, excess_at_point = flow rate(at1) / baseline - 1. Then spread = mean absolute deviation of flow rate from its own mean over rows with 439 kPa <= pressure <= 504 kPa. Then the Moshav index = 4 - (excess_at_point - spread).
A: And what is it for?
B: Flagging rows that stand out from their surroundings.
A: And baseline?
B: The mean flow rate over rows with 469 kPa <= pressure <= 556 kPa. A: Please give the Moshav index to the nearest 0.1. 6.0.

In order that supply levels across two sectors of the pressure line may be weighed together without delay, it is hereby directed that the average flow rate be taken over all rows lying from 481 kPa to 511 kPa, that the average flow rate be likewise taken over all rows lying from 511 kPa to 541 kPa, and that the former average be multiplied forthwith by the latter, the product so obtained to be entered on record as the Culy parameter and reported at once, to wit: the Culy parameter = 3380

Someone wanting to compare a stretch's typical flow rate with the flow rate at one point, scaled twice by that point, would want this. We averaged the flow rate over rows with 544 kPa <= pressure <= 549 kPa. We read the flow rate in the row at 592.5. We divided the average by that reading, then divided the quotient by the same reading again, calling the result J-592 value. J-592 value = 0.014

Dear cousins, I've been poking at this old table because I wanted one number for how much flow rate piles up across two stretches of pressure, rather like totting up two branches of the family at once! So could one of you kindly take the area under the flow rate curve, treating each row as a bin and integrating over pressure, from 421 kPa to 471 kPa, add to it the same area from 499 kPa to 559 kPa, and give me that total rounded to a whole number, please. 6572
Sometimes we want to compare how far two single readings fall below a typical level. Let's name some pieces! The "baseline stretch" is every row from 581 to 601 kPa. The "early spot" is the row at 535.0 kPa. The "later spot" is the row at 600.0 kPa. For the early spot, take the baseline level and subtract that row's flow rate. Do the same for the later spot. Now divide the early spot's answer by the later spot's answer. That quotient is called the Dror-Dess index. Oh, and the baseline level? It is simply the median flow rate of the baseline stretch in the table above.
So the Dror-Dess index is -1.30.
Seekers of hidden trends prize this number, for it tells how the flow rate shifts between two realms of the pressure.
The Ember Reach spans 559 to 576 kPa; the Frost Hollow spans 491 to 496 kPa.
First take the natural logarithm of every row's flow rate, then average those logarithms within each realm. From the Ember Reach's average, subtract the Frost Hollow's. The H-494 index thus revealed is -0.17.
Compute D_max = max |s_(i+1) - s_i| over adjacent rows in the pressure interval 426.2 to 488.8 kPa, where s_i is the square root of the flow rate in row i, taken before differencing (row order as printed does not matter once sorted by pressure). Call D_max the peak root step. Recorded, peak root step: 0.41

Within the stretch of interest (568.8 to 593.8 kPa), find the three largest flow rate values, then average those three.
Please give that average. 63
